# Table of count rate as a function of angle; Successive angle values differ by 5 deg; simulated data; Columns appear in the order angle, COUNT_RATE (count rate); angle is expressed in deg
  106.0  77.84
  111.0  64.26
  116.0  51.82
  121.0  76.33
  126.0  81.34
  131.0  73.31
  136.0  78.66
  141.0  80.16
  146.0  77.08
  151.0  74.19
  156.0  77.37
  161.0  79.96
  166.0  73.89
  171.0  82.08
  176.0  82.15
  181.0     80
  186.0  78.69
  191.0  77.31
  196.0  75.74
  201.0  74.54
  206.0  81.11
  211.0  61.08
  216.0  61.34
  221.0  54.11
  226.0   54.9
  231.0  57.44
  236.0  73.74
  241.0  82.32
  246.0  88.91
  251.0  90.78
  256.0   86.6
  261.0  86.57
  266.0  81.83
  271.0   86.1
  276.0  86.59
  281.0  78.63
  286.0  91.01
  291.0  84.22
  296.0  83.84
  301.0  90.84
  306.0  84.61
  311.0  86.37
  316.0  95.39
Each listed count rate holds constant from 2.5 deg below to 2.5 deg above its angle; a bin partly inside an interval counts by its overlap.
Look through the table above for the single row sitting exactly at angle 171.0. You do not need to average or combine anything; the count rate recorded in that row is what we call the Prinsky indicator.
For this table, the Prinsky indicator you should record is 82.08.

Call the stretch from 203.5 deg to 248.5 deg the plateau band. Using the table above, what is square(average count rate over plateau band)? 4669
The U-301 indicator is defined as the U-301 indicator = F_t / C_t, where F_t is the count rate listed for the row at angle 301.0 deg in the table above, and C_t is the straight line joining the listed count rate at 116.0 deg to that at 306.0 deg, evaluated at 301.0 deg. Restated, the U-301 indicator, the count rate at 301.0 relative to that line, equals 1.08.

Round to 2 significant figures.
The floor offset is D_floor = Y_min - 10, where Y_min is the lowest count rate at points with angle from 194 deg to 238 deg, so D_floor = 44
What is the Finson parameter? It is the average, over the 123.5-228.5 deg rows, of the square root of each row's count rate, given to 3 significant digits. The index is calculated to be 8.60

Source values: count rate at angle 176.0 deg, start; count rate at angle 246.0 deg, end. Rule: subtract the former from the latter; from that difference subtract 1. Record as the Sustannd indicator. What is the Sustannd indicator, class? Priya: 6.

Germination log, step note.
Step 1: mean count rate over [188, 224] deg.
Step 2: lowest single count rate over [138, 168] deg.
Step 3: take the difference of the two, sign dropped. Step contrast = 4.6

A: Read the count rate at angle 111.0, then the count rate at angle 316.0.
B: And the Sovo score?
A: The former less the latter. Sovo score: -31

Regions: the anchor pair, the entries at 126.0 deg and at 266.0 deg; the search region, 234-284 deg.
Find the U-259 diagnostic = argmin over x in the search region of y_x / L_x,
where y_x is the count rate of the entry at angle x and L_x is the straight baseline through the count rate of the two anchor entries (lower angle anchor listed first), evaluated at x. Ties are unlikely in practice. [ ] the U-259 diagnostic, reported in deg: 236.0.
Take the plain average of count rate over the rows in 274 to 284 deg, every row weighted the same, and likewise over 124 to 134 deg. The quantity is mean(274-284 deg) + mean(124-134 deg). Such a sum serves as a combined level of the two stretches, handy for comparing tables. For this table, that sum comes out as 160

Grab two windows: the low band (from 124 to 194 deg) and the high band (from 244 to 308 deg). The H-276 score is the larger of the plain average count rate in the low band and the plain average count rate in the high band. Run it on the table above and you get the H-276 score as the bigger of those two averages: 86.2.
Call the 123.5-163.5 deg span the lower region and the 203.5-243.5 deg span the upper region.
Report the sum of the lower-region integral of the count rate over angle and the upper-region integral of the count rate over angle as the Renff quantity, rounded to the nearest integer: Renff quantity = 5741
